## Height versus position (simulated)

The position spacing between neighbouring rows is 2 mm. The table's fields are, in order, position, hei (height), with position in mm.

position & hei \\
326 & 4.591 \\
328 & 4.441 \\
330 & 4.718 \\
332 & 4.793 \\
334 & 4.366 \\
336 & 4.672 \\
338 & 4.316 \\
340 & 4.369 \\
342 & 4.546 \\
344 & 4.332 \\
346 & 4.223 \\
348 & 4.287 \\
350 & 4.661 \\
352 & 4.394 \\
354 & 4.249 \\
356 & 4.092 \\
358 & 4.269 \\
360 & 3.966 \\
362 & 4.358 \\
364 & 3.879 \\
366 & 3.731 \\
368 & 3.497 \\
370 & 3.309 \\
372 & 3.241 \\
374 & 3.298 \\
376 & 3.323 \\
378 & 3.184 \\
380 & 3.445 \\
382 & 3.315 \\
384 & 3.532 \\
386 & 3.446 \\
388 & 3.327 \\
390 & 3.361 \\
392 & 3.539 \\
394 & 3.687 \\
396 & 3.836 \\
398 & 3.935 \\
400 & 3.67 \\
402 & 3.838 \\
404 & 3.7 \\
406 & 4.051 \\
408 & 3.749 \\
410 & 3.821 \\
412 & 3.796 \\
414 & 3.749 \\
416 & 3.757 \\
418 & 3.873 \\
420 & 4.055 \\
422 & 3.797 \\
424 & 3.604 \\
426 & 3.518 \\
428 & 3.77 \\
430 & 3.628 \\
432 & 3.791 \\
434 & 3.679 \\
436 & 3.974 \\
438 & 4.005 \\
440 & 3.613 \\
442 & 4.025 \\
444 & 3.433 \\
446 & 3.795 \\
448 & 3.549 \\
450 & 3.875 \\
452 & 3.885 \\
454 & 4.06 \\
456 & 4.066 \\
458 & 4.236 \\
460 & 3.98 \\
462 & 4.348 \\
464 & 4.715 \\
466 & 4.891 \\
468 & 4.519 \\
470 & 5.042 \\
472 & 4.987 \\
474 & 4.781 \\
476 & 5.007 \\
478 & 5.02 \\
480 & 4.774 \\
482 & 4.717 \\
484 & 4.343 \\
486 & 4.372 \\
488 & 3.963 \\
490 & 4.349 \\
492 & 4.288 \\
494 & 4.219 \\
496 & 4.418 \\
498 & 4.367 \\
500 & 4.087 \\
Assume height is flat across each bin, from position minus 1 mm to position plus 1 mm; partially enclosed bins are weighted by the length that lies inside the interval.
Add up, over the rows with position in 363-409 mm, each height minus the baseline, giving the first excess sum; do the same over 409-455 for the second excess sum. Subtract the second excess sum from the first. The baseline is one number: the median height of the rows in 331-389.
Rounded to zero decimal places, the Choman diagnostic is -5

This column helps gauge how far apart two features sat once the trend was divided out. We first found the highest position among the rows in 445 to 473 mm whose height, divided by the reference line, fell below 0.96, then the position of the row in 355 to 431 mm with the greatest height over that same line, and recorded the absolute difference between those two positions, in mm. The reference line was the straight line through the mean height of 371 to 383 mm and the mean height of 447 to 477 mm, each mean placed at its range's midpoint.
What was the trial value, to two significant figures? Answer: 98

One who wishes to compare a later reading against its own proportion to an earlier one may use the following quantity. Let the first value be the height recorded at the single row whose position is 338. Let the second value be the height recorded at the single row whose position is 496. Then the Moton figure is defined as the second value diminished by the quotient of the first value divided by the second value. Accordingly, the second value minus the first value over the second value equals 3.4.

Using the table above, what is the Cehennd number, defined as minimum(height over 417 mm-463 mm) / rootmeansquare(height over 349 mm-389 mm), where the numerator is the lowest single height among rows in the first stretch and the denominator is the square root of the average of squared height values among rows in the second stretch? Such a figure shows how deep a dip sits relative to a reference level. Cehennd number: 0.91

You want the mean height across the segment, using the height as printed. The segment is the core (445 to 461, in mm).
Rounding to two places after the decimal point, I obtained 3.93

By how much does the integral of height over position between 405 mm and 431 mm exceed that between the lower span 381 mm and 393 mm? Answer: 57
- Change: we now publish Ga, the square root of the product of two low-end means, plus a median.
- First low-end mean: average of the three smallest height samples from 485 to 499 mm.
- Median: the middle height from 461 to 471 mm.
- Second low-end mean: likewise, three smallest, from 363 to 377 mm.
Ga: 8.4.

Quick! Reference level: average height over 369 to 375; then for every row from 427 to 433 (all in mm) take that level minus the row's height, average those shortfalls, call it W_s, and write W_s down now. -0.45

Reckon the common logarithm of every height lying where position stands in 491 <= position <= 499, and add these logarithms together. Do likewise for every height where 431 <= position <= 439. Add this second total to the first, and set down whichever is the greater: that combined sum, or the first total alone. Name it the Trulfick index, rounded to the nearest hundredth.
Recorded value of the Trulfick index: 4.89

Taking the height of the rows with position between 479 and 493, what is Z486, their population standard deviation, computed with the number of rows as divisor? 0.25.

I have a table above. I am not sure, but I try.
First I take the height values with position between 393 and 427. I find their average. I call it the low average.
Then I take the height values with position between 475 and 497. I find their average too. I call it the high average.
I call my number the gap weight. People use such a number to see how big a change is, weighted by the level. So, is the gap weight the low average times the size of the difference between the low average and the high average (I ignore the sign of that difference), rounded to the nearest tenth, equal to 2.7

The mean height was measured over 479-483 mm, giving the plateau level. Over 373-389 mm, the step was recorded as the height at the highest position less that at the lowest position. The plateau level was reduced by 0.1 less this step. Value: 4.67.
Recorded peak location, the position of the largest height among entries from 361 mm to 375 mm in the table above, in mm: 362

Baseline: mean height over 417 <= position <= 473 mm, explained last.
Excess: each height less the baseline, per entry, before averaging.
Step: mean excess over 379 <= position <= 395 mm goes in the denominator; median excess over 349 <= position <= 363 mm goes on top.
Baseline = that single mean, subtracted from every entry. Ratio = -0.43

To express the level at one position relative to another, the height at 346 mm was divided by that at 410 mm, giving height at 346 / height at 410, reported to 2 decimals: 1.11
